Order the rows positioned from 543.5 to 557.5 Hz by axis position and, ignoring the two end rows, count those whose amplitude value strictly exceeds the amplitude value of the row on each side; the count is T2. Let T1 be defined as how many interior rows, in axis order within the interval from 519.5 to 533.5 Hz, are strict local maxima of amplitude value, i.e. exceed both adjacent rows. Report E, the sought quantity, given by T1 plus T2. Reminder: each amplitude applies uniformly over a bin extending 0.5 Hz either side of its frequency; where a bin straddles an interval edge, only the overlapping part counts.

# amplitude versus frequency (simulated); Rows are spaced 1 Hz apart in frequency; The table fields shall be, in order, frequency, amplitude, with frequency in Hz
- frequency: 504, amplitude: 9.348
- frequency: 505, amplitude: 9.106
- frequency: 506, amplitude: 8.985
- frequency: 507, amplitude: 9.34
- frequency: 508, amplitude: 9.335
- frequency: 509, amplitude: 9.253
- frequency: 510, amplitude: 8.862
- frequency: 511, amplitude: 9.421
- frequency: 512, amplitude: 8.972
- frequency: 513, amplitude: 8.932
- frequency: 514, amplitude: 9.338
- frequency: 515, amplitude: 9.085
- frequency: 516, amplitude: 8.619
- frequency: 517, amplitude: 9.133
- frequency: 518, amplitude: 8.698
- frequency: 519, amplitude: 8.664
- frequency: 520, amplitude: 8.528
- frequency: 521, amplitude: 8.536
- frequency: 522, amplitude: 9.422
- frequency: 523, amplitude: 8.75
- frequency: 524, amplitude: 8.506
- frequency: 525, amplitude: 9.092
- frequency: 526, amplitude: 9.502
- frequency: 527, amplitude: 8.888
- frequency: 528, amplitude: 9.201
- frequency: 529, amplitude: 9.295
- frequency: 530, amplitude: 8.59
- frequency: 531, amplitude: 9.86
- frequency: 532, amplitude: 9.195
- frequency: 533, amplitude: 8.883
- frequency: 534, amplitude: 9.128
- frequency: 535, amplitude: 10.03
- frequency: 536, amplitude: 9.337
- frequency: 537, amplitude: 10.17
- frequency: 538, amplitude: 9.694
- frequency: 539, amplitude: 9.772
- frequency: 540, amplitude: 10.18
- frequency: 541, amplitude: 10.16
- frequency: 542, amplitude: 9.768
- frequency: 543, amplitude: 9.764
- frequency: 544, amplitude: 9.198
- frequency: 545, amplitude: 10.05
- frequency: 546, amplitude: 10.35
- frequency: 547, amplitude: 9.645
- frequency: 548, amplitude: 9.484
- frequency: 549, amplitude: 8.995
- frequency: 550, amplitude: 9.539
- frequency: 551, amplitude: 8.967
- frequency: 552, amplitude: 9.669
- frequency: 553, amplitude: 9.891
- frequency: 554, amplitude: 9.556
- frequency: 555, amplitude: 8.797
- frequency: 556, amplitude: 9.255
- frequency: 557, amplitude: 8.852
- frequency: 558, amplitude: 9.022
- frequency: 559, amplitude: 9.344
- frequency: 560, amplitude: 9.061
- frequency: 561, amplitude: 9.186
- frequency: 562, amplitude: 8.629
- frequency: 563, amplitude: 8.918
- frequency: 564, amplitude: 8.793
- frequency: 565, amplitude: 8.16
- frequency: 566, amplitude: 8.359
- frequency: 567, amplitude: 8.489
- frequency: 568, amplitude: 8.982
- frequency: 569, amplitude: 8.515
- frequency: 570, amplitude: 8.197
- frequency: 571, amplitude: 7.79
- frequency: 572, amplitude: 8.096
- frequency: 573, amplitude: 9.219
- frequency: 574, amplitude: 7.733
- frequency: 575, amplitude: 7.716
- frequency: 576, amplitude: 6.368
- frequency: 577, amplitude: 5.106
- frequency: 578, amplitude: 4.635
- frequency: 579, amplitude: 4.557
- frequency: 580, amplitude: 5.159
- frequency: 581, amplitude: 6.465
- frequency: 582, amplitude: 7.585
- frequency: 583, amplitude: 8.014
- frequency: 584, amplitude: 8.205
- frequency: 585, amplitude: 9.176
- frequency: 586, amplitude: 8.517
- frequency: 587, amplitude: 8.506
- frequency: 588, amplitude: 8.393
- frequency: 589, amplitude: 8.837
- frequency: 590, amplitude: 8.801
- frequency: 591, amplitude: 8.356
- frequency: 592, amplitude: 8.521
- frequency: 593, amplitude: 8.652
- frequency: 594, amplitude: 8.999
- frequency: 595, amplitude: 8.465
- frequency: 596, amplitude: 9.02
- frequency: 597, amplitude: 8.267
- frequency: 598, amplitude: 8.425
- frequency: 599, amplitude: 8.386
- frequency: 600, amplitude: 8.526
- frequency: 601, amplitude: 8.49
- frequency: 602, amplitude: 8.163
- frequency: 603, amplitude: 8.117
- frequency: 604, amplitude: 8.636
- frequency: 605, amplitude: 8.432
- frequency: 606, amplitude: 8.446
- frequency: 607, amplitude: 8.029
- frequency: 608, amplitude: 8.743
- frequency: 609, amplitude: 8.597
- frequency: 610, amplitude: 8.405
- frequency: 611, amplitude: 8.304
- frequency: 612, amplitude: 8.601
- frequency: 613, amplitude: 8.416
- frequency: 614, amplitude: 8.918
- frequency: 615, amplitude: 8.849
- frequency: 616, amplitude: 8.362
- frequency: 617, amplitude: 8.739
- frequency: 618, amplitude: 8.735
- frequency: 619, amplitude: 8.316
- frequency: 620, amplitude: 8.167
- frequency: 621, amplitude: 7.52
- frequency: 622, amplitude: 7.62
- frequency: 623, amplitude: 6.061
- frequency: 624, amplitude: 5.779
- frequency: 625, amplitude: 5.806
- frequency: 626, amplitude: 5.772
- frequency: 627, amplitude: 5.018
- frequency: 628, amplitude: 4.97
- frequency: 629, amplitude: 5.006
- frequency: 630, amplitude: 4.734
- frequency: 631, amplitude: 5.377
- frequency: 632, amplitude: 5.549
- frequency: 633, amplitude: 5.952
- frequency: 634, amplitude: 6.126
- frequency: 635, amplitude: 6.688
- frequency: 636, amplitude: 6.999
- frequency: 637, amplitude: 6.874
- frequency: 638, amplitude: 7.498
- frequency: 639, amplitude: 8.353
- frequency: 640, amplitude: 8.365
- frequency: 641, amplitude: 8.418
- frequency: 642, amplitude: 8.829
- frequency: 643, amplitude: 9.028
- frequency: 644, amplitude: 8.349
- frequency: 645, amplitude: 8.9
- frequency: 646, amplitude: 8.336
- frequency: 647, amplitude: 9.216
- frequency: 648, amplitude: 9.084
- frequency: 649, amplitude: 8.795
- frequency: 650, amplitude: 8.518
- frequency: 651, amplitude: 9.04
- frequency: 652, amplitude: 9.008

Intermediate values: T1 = 4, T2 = 4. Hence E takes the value 8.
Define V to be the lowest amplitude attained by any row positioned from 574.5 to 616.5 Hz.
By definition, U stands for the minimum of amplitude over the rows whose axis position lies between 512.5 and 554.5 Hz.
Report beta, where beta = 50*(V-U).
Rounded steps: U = 8.506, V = 4.557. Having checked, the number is -197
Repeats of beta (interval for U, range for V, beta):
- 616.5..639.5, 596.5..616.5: 165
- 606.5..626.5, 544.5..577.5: -33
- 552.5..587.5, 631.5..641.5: 50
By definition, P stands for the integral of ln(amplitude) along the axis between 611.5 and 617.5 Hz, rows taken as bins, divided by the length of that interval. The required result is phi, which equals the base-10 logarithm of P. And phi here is 0.334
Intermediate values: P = 2.16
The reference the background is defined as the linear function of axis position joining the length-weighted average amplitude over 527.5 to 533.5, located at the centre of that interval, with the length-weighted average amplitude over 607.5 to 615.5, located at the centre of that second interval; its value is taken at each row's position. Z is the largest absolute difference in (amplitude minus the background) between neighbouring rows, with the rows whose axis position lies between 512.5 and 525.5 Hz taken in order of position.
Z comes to 0.9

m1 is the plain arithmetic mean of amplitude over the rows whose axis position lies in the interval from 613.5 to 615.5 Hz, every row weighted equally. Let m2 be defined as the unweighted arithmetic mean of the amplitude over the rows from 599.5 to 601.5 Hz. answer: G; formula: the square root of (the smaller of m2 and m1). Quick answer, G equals 2.917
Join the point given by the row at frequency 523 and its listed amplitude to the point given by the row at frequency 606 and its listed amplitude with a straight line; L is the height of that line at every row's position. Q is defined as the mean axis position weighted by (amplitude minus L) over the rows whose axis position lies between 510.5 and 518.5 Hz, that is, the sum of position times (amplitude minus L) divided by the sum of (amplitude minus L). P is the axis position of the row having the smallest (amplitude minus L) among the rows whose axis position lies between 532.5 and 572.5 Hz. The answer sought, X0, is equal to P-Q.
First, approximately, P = 571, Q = 513.2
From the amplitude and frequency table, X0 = 57.8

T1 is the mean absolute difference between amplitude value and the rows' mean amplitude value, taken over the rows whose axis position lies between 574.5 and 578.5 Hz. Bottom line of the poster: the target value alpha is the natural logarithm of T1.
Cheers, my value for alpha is 0.1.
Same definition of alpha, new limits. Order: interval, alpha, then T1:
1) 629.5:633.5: -1.1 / 0.35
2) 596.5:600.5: -2.6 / 0.07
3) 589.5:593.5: -1.9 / 0.14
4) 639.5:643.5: -1.3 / 0.27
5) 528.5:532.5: -1.1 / 0.34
